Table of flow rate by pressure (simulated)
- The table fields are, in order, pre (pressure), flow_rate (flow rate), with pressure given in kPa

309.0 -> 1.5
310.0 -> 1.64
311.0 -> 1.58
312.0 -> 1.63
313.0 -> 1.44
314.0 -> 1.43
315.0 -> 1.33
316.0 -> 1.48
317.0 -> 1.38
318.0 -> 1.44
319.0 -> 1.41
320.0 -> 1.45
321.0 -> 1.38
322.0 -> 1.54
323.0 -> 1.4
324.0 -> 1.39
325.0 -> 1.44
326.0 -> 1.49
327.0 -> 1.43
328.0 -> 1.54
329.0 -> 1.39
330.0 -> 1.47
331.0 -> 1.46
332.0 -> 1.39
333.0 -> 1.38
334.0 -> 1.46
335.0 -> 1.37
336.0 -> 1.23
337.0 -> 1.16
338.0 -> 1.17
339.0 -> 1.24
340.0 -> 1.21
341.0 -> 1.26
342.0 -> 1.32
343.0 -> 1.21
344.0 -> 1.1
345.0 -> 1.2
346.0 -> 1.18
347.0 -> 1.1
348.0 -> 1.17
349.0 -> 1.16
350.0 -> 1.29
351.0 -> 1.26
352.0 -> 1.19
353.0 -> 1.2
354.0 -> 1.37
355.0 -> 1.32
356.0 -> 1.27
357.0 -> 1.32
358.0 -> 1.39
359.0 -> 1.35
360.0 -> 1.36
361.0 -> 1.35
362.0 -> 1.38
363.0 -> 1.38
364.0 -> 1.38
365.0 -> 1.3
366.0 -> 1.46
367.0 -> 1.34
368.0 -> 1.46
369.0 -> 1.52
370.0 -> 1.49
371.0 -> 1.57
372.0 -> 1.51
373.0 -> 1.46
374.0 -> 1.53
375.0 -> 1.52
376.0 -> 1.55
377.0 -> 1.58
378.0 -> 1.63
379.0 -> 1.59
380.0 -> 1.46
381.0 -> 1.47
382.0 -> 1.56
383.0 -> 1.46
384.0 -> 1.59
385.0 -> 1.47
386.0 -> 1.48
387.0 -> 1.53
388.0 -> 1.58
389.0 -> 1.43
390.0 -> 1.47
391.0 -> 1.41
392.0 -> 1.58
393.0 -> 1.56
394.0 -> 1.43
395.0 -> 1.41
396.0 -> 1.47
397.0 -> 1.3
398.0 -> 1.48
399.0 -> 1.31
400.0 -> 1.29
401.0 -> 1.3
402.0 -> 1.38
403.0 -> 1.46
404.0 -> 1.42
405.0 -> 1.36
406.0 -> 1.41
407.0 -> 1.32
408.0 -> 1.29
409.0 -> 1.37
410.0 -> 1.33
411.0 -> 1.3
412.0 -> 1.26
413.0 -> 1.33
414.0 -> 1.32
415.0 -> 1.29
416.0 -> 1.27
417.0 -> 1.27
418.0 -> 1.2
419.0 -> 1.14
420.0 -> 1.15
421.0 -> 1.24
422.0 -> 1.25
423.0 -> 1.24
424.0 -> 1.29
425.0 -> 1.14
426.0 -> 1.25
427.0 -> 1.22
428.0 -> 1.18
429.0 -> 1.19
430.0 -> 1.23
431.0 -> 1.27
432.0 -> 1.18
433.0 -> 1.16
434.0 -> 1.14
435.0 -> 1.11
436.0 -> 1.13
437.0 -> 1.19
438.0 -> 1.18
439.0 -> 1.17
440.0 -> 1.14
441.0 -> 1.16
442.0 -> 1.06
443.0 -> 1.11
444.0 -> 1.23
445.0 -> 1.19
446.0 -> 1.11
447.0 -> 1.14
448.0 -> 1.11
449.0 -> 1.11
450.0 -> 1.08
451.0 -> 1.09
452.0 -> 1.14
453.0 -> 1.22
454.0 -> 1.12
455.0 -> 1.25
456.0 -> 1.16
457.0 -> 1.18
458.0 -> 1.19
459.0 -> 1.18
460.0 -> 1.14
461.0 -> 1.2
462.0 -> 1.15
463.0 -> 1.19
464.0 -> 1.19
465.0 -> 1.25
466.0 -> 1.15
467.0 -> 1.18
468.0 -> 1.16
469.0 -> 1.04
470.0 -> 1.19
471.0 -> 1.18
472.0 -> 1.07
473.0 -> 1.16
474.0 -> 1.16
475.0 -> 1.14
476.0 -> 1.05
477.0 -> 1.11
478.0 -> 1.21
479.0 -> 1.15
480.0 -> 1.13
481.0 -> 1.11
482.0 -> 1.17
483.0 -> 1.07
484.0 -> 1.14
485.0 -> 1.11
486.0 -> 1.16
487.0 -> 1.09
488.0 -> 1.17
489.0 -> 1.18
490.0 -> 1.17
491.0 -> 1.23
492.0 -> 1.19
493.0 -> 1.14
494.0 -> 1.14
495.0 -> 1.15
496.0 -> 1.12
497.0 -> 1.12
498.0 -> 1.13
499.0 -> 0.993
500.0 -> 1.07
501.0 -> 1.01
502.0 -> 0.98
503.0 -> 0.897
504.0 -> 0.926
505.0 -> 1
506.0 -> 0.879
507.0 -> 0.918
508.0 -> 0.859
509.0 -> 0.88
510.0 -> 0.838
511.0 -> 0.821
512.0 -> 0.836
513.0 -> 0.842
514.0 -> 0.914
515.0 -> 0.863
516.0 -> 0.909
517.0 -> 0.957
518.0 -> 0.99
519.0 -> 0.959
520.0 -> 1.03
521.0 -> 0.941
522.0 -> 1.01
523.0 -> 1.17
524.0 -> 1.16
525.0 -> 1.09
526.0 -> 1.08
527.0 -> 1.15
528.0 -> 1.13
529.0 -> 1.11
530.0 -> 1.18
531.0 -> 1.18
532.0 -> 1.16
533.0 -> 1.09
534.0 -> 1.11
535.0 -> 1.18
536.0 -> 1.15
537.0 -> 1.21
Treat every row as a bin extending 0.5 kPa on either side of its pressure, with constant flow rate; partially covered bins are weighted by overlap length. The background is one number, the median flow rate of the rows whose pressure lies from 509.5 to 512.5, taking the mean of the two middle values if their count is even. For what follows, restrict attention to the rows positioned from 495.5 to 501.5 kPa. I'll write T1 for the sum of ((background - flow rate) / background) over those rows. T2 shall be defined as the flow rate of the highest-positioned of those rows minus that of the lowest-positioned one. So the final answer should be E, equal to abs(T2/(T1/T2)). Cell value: 0.0071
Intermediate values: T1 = -1.7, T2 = -0.11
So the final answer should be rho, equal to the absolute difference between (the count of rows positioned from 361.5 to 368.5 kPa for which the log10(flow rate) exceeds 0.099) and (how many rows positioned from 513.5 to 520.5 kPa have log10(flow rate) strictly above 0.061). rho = 7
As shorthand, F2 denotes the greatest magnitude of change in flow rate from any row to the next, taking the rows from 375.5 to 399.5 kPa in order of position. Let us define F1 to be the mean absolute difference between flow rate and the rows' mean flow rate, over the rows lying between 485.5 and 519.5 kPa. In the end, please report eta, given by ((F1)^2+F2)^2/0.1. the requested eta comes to 0.37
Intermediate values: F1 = 0.113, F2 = 0.180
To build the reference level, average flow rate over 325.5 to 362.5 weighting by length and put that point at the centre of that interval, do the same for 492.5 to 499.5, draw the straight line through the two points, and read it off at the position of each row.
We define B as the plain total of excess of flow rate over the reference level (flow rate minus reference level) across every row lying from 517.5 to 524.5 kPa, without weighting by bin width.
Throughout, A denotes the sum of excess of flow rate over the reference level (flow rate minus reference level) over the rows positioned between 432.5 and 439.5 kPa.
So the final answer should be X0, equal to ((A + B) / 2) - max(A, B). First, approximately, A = -0.2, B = -0.3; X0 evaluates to -0.04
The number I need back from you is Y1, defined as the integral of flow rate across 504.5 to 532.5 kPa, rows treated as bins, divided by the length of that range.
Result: 0.99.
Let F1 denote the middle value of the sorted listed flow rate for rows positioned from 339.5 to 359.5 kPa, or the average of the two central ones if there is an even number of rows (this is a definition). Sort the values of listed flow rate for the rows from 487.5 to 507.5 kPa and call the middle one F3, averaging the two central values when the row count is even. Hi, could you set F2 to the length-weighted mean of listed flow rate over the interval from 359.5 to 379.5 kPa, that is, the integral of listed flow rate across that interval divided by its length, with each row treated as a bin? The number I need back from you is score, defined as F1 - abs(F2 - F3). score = 0.9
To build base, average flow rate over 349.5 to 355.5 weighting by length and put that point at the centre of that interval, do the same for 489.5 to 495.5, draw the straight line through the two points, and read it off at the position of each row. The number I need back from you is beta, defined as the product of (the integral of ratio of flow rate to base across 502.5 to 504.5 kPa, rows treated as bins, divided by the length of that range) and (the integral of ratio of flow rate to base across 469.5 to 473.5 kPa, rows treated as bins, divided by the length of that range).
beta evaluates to 0.76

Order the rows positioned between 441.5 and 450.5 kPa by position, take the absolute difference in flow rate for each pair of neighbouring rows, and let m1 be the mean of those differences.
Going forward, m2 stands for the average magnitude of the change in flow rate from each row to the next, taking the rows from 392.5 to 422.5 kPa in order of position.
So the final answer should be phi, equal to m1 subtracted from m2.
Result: 0.013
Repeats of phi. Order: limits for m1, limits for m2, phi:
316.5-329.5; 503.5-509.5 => -0.015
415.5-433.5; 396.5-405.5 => 0.031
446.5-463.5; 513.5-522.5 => 0.008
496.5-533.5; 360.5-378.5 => 0.006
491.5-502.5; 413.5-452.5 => 0.002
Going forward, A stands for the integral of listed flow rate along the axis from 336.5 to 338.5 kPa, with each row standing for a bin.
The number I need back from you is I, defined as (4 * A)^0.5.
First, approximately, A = 2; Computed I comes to 3.1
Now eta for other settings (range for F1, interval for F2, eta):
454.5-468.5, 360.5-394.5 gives 0.29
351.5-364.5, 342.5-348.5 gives 0.13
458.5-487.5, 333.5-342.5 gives 0.20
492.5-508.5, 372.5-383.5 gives 0.19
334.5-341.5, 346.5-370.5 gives 0.30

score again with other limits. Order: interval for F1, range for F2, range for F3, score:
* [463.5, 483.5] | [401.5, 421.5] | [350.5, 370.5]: 1.1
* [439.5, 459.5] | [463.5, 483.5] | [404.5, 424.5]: 1.0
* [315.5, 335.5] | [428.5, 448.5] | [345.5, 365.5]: 1.3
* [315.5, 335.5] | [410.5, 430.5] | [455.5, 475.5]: 1.4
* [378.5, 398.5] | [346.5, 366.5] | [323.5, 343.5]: 1.4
